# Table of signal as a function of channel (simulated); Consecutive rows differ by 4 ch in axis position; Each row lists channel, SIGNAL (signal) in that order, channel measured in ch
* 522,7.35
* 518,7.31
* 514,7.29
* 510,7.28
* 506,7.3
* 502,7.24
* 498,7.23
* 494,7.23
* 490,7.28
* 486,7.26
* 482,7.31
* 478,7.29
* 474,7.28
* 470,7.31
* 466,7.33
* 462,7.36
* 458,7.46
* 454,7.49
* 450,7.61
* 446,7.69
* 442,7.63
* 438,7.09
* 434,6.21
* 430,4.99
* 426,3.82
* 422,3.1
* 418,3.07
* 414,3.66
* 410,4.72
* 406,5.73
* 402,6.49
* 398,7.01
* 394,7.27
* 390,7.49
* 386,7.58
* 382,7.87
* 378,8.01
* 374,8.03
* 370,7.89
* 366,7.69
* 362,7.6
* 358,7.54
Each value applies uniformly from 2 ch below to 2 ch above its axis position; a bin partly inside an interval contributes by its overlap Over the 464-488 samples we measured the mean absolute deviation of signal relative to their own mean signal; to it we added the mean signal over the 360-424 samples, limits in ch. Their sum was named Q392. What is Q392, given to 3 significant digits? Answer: 6.47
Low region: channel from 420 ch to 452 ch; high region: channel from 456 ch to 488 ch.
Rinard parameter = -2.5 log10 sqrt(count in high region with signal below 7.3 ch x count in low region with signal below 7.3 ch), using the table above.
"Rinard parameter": -1.5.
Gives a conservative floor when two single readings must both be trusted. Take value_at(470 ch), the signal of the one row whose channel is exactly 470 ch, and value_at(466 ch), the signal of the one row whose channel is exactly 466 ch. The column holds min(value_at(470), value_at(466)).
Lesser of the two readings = 7.31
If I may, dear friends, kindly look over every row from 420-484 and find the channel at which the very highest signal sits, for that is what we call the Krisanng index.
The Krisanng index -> 446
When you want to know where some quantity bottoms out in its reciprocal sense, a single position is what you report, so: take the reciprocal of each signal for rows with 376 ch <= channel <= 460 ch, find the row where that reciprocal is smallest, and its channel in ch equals 378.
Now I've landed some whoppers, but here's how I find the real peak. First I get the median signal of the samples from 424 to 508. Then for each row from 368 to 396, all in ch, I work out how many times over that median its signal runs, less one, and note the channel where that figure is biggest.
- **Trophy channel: 374 ch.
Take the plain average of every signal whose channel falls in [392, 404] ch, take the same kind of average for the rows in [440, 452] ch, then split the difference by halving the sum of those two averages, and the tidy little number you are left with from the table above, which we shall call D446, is 7.28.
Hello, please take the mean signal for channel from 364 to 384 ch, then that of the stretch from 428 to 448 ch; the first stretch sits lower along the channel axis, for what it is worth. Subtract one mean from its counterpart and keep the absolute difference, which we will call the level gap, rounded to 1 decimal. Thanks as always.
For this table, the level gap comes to 1.2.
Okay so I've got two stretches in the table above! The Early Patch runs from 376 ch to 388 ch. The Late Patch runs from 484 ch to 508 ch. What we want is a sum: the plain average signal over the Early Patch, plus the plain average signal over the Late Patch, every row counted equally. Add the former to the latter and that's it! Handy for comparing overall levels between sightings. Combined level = 15.1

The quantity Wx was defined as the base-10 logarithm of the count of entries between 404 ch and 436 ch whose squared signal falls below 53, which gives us 0.90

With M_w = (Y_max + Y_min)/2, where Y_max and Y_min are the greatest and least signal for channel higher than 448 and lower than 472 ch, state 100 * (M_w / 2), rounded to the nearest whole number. 373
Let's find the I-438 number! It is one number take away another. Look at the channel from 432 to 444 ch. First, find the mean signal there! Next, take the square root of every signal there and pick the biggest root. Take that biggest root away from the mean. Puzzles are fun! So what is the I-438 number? 4.2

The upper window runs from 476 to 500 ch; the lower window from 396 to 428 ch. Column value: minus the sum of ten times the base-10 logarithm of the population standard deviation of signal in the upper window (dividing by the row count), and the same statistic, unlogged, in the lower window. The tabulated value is 14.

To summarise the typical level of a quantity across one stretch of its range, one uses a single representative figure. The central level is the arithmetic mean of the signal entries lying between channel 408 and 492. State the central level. 6.33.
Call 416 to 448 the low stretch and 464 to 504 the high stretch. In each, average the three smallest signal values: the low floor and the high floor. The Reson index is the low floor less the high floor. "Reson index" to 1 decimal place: -3.9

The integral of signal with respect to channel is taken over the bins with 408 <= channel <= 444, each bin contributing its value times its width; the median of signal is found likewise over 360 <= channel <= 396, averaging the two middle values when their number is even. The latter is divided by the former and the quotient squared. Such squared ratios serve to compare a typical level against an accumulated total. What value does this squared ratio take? 0.0019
